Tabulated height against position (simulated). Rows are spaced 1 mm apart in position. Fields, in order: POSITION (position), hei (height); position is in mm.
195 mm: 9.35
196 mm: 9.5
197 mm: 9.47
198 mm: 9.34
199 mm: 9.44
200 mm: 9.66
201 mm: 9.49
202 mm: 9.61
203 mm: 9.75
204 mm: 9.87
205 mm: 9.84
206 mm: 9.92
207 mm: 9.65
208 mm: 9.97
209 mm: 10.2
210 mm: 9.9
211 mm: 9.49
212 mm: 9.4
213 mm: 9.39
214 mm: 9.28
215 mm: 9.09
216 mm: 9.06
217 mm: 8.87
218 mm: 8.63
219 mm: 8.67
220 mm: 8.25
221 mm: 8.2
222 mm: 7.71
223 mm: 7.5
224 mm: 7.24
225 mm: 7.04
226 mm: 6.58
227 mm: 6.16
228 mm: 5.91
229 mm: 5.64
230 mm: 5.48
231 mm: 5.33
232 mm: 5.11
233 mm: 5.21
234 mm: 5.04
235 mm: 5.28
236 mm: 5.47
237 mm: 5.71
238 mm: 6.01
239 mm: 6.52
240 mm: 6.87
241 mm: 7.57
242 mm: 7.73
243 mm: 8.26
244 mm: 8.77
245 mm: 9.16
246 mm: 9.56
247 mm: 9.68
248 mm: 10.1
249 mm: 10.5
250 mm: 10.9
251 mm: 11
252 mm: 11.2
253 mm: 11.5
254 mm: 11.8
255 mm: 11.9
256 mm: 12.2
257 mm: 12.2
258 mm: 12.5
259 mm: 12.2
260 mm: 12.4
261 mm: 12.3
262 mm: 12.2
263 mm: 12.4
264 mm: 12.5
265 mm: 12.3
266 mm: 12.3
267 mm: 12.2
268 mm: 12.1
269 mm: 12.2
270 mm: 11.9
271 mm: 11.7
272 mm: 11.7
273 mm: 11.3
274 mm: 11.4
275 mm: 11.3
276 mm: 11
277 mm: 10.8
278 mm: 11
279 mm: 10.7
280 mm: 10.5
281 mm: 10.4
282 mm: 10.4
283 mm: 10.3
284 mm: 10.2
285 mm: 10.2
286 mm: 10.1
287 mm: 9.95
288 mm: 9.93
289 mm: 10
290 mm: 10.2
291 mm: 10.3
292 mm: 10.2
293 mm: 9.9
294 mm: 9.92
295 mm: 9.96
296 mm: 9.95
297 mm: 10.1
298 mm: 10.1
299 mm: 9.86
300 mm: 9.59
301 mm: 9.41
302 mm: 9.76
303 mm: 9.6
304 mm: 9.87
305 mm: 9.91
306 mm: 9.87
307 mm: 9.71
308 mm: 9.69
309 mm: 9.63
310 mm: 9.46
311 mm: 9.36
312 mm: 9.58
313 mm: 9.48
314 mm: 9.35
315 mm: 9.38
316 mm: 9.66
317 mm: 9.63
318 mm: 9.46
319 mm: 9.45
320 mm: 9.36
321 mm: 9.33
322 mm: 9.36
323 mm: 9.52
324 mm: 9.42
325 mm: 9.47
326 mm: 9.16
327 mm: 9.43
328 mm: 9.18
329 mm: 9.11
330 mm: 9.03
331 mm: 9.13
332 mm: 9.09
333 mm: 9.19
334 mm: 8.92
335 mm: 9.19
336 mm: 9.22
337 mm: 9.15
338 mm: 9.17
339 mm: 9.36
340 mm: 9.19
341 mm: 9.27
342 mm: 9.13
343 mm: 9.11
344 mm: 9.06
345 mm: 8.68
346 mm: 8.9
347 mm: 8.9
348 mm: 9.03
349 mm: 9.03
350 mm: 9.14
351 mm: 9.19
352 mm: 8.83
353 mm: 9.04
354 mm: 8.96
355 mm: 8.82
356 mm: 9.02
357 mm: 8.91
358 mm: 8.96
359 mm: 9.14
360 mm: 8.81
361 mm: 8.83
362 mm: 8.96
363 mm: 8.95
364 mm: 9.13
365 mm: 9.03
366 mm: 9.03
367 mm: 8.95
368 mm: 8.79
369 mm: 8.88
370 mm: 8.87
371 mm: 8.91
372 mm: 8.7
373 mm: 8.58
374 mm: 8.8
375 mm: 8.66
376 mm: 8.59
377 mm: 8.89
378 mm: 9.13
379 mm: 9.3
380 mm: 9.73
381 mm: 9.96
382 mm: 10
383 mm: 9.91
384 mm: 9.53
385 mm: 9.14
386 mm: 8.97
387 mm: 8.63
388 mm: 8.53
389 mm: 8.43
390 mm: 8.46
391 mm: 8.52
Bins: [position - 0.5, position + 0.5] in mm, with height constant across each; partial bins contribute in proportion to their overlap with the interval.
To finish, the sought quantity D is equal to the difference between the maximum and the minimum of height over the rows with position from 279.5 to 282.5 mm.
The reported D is 0.1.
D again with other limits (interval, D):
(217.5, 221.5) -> 0.5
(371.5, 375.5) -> 0.2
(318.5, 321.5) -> 0.1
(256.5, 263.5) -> 0.3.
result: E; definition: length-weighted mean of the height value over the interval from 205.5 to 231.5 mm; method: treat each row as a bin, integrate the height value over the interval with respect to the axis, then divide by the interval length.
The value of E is 8.2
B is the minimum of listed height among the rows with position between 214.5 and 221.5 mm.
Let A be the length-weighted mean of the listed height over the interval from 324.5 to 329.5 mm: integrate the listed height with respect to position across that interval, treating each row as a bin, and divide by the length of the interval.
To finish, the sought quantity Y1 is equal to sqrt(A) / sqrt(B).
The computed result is 1.06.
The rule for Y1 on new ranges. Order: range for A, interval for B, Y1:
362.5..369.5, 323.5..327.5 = 0.99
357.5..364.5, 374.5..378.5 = 1.02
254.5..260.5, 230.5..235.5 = 1.56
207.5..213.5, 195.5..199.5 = 1.02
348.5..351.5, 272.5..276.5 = 0.91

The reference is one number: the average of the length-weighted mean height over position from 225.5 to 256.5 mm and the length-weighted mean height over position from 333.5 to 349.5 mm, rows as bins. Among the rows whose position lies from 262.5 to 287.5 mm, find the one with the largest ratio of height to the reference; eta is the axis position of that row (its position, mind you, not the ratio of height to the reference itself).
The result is 264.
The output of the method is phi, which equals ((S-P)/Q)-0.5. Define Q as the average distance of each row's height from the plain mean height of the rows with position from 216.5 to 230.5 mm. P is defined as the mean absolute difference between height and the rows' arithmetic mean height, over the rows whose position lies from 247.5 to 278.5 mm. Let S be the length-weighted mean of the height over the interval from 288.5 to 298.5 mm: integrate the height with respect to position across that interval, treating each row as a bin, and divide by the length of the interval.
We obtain 9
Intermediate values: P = 0.55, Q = 1.0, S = 10.1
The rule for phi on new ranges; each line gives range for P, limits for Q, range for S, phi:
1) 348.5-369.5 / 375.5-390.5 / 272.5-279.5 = 23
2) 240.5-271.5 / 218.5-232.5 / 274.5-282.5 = 9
